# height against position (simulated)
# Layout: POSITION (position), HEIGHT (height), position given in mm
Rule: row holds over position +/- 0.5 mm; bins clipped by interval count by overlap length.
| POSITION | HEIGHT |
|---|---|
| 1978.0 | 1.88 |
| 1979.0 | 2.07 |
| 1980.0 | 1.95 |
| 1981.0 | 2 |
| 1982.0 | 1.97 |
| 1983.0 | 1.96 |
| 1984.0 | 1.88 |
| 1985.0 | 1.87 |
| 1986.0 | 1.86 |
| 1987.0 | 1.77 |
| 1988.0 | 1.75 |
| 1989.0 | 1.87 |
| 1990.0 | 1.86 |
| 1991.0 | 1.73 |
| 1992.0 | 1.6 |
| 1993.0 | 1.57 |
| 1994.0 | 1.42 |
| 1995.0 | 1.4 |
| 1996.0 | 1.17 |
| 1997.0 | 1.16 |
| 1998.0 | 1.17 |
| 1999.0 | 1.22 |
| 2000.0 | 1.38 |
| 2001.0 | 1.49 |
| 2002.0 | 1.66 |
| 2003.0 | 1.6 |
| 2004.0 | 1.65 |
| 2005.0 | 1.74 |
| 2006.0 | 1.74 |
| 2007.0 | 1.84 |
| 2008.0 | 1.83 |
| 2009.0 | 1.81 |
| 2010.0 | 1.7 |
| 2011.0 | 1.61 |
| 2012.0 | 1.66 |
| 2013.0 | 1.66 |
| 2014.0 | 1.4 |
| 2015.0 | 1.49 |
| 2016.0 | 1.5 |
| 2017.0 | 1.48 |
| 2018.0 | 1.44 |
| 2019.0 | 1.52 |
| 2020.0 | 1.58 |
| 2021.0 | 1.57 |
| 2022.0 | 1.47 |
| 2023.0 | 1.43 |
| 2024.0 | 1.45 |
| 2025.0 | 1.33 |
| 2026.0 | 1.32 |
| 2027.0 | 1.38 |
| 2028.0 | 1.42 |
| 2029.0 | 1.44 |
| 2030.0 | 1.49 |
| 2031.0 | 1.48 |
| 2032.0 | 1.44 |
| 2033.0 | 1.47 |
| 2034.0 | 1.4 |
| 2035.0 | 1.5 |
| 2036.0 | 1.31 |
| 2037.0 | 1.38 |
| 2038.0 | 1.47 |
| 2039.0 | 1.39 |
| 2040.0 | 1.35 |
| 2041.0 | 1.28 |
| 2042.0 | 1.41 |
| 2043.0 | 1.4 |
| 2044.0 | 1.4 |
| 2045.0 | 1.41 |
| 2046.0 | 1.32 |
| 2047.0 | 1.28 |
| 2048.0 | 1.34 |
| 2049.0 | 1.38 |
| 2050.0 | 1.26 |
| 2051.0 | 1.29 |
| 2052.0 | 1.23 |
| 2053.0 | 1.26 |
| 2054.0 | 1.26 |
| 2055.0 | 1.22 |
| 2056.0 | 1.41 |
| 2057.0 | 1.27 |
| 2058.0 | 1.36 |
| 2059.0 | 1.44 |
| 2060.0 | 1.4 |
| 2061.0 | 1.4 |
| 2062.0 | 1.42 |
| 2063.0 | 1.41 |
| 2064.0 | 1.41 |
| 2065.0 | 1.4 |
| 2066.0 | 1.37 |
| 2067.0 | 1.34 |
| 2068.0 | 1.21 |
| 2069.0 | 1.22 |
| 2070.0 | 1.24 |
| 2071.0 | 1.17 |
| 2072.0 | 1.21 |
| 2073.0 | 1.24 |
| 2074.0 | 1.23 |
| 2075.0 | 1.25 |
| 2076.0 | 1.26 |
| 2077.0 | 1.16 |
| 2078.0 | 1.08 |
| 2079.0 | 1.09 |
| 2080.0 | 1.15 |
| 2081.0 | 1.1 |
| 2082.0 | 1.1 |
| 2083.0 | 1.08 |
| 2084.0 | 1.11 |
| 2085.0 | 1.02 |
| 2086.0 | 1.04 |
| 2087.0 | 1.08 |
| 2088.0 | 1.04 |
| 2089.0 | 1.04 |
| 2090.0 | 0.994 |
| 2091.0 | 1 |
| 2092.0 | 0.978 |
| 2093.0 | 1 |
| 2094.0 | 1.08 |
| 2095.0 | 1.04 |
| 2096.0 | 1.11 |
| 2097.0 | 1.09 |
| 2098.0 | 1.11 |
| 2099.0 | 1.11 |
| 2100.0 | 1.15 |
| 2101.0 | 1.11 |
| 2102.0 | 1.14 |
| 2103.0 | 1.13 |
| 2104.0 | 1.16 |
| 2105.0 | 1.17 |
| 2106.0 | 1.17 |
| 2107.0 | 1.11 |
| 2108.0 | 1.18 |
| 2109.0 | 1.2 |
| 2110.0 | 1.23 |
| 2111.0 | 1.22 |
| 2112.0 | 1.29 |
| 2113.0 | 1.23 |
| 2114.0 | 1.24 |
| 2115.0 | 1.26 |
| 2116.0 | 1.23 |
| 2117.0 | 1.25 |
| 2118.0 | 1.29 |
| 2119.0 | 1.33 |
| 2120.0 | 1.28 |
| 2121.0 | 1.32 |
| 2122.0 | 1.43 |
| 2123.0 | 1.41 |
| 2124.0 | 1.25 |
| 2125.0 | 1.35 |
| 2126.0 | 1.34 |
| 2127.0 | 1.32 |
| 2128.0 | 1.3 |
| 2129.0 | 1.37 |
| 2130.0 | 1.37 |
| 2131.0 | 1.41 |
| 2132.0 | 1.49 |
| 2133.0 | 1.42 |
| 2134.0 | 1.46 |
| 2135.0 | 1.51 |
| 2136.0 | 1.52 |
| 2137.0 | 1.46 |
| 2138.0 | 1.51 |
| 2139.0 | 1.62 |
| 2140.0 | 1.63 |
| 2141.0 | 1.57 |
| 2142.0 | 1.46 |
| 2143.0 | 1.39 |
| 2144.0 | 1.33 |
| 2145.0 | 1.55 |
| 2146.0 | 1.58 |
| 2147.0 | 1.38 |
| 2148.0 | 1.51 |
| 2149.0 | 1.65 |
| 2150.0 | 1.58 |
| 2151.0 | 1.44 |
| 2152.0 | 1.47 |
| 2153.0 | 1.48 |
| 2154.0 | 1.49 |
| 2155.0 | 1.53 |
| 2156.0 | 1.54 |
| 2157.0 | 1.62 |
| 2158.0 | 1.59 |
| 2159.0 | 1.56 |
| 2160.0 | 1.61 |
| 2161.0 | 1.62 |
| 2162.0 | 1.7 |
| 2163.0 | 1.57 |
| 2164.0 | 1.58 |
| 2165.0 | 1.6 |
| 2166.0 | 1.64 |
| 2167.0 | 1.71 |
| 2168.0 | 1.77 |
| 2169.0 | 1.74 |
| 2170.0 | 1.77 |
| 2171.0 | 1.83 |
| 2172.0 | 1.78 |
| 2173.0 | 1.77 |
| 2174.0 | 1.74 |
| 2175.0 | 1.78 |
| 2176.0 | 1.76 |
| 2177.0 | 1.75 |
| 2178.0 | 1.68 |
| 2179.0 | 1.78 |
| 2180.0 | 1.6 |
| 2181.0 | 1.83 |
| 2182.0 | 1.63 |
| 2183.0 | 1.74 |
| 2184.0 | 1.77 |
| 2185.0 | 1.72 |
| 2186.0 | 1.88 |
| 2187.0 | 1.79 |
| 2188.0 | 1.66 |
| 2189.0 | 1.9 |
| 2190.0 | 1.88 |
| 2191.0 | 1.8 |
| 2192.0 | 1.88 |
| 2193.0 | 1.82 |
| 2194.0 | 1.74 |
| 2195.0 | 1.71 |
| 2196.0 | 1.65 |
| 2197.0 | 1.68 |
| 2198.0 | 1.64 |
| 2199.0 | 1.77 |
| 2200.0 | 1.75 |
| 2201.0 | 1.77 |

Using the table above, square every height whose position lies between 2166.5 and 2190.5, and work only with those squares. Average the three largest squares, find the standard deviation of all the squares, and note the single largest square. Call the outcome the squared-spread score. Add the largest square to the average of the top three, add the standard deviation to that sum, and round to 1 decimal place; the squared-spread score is 7.4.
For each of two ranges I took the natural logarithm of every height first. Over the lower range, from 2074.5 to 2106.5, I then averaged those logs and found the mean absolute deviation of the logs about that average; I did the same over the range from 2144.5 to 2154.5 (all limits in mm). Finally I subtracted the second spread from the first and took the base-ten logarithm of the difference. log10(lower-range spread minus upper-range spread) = -2.2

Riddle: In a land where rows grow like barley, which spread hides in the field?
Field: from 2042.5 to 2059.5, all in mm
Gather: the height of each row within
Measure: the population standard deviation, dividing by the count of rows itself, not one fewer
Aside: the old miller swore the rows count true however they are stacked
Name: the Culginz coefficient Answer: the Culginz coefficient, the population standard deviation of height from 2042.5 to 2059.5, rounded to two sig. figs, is 0.070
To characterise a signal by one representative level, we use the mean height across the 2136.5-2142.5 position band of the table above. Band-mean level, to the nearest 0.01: 1.54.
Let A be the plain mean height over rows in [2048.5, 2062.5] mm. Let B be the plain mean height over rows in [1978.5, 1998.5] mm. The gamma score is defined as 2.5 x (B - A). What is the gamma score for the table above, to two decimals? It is 0.93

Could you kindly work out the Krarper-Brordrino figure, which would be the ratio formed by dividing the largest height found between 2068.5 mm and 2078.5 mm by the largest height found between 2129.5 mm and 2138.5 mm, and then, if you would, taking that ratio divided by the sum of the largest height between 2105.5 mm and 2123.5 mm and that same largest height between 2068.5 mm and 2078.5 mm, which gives 0.31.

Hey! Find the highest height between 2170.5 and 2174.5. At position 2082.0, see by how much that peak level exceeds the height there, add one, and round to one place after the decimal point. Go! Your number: 1.7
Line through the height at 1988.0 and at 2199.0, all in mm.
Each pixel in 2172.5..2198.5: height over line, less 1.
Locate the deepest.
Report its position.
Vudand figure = 2180.0 mm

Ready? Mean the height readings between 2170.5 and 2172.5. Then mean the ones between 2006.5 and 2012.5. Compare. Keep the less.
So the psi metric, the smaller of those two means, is 1.74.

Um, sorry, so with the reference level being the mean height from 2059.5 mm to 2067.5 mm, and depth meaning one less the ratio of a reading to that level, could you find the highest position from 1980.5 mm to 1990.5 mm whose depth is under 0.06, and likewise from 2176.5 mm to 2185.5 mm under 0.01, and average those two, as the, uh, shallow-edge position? 2087.5 mm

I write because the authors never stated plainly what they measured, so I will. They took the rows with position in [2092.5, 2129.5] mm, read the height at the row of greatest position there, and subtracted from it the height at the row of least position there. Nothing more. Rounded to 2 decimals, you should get 0.37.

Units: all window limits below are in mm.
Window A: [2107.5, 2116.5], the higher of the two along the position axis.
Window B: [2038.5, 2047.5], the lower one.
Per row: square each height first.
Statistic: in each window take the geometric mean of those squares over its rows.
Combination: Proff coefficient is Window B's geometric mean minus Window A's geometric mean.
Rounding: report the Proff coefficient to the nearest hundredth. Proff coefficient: 0.33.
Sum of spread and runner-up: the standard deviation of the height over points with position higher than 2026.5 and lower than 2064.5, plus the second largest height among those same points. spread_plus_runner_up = 1.57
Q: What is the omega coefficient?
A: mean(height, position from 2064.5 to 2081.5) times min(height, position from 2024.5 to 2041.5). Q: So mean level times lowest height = 1.56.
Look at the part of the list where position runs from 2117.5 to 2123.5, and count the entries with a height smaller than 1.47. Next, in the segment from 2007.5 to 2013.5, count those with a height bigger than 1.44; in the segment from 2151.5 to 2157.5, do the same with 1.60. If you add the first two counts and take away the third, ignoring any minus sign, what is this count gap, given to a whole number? 11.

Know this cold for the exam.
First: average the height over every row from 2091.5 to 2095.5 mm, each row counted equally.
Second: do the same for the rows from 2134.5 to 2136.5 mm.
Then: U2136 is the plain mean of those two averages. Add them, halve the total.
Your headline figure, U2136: 1.27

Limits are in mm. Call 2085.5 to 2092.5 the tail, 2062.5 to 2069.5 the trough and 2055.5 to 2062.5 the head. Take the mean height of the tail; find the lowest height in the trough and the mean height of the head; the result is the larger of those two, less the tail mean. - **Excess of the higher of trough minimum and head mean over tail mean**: 0.4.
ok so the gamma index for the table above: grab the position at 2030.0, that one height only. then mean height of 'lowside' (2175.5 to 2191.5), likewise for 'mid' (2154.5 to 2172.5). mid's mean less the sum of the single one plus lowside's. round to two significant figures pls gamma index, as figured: -1.6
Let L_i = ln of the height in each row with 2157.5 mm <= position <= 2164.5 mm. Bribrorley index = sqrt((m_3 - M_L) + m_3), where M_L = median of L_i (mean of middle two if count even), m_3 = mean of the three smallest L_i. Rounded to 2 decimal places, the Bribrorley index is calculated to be 0.66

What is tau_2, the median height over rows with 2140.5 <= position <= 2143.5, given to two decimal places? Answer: 1.46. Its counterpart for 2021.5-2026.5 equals 1.43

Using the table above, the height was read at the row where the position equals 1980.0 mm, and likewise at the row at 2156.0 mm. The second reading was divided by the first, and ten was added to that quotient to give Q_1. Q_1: 10.79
